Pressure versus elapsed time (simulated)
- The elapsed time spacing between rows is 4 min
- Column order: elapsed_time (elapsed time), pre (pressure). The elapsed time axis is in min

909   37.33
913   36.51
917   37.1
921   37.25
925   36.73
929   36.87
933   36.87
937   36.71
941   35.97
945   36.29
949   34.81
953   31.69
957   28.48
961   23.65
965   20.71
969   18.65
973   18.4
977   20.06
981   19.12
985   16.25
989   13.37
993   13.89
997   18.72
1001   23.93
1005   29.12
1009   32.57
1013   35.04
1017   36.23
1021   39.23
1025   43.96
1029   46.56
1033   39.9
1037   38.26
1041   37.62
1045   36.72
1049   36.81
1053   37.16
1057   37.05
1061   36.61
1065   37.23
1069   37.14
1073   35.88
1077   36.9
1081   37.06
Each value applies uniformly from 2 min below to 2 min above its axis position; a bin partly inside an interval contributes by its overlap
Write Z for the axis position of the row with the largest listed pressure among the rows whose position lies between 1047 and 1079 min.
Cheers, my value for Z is 1065 min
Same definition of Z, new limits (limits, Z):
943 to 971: 945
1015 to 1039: 1029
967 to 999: 977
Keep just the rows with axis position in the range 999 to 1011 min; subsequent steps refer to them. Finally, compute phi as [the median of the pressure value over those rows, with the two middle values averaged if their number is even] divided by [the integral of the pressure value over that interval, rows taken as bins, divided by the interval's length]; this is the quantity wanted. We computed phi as 1.02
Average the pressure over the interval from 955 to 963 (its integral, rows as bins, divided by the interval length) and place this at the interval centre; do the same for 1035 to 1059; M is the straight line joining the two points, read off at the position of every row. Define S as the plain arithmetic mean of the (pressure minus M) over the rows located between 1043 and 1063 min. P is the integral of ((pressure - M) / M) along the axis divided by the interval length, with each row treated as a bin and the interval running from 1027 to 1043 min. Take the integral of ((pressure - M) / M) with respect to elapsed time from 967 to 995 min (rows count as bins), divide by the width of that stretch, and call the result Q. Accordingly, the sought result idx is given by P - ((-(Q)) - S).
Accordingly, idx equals -1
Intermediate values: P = 0.14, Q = -0.40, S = -1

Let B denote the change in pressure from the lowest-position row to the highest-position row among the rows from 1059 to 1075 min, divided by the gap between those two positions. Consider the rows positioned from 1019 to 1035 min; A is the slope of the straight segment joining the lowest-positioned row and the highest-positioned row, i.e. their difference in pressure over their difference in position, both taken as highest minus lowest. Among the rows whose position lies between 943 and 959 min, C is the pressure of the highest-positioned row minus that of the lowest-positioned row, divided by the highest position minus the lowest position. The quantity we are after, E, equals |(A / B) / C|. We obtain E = 1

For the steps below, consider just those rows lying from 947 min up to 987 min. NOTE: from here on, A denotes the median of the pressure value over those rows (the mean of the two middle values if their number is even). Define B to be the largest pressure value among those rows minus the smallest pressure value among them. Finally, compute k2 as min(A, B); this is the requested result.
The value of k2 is 19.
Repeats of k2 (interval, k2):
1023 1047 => 10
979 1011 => 19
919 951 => 2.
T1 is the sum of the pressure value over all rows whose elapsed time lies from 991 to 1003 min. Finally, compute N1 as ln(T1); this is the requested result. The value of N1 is 4.03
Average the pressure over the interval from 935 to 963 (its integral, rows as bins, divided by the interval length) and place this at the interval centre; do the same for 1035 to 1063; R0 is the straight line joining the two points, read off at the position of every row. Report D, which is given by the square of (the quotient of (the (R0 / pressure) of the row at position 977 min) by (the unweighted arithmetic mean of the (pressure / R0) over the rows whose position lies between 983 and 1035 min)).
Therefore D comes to 4.0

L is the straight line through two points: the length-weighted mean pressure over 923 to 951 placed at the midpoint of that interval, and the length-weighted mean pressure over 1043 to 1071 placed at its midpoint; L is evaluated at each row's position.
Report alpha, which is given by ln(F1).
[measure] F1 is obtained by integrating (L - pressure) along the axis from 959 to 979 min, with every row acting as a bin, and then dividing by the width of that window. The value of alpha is 2.8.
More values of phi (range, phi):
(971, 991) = 1.06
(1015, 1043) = 0.97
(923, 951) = 1.01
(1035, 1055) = 1.00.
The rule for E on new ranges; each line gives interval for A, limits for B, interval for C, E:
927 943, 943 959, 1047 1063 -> 7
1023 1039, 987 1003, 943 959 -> 1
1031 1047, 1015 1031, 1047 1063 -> 18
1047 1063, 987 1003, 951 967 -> 0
